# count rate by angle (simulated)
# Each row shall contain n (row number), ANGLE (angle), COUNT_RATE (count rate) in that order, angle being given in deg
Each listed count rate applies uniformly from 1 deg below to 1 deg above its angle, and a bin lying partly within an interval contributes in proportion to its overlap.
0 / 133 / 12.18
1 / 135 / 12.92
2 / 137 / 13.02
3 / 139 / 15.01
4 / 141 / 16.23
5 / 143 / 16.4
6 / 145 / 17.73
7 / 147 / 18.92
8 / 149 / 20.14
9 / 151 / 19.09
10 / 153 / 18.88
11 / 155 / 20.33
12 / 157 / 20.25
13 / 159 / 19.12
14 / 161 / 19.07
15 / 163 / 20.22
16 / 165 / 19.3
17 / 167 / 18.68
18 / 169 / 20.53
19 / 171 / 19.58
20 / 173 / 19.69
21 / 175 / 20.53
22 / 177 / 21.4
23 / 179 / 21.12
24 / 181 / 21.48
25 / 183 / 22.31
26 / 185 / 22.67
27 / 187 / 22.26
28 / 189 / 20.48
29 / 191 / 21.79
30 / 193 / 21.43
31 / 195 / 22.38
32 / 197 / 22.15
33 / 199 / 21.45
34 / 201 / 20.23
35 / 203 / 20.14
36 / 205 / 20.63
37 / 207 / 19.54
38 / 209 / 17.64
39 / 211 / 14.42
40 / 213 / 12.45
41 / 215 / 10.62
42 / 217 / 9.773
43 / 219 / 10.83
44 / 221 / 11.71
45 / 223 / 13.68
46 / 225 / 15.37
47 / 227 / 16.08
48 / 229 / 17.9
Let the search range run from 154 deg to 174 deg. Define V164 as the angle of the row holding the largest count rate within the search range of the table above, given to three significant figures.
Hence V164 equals 169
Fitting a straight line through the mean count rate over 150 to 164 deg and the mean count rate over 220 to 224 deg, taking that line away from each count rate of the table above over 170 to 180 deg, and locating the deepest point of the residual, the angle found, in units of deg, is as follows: 171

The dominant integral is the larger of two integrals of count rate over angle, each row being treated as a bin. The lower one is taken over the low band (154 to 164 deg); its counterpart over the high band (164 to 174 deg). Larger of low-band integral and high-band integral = 198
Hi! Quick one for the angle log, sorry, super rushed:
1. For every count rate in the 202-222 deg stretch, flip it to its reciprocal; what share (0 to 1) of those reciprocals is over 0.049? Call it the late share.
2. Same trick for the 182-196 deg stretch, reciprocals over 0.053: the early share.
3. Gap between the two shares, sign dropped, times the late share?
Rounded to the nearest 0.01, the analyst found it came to 0.81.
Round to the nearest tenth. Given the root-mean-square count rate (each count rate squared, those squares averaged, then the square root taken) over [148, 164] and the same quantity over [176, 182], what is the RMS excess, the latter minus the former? 1.7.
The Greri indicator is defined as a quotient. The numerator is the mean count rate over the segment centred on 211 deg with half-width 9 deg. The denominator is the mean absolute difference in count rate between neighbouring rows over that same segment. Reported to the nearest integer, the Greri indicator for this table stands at 10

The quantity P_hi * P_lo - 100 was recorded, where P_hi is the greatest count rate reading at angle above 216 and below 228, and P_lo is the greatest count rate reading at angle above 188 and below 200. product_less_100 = 260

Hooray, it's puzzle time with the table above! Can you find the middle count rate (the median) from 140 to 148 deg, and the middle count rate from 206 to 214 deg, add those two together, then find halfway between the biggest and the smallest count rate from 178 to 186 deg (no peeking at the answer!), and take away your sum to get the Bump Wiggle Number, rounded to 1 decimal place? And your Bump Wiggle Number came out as -11.2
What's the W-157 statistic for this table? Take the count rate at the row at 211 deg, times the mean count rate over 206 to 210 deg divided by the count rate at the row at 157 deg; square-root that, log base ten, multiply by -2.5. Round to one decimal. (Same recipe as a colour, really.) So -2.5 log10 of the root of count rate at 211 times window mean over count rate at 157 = -1.4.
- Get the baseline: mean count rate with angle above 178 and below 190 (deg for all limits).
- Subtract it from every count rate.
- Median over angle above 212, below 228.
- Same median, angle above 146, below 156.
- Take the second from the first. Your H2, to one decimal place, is -7.0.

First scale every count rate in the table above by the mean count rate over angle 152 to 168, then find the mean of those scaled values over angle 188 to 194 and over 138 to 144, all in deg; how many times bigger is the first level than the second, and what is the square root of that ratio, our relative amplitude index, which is 1.16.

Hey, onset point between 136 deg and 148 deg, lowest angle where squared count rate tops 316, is 147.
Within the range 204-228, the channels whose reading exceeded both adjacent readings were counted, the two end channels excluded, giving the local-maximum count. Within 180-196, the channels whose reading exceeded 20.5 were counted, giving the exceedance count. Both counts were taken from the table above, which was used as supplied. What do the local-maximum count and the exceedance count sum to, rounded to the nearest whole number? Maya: 7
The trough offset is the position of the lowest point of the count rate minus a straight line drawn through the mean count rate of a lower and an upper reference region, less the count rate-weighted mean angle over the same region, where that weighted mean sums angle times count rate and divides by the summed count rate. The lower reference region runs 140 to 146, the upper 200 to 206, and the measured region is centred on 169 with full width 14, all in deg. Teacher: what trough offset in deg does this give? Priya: -2.0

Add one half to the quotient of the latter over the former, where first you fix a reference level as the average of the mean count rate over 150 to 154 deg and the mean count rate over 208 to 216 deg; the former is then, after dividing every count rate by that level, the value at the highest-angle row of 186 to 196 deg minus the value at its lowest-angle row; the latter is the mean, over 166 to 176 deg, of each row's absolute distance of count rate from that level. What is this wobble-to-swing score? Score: 467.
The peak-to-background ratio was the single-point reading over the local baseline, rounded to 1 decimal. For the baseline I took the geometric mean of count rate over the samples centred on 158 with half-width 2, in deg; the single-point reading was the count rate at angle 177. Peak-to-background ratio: 1.1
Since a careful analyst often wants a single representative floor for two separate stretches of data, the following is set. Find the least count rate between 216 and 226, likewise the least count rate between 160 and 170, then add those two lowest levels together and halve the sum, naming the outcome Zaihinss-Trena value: 14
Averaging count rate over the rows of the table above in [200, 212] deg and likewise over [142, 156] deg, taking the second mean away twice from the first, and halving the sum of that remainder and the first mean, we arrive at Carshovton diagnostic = 0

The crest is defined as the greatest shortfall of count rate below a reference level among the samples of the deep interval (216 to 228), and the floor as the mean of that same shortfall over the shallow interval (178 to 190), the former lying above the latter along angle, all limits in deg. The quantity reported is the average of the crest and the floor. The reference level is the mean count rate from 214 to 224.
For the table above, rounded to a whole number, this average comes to -4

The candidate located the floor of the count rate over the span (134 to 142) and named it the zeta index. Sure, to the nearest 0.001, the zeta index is 12.920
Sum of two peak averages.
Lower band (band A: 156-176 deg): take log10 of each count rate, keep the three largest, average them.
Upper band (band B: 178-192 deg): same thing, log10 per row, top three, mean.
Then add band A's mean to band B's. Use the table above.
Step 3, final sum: 2.66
